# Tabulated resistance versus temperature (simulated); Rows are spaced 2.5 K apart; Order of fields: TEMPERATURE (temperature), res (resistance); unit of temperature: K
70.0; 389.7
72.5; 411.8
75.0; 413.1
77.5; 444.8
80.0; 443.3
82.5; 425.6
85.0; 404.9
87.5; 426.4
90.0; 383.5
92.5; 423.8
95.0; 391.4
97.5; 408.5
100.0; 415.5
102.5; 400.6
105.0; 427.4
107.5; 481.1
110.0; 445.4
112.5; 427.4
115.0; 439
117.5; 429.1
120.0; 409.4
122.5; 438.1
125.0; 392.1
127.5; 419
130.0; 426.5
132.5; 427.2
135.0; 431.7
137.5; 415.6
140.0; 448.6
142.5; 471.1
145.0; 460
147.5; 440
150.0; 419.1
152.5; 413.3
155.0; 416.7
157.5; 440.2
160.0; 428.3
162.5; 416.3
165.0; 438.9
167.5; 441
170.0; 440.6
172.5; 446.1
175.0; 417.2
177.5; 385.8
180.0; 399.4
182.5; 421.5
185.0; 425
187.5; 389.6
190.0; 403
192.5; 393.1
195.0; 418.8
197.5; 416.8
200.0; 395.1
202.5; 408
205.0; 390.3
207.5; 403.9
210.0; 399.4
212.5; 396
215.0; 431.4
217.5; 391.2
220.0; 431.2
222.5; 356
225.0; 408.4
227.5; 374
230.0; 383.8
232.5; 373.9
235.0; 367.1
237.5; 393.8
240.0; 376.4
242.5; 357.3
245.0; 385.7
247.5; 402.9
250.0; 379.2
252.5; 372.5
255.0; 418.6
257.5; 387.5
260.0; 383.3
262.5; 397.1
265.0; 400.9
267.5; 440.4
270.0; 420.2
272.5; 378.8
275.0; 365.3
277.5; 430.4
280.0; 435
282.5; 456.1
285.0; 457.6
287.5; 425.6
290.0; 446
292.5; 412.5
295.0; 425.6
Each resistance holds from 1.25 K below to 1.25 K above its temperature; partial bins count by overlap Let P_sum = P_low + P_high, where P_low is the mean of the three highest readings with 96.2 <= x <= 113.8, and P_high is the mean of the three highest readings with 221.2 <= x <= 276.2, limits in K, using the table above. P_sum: 878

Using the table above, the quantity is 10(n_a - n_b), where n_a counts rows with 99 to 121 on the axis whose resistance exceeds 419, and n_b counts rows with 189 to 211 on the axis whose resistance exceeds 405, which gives 30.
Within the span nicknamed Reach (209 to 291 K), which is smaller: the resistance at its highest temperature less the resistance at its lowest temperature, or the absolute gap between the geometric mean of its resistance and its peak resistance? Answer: 47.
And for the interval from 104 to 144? 44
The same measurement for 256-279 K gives 41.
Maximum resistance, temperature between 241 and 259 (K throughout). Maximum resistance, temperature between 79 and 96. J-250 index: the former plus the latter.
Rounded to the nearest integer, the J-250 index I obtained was 862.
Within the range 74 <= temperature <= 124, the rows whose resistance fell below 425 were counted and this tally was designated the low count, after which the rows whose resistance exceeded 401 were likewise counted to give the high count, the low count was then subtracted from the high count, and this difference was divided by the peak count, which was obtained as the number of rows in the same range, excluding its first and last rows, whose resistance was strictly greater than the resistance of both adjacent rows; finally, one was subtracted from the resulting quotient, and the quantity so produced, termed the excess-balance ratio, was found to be 0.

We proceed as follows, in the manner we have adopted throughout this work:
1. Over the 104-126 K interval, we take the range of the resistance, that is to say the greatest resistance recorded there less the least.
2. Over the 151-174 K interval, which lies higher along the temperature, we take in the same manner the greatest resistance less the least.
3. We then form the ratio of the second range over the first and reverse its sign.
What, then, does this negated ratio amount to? -0.37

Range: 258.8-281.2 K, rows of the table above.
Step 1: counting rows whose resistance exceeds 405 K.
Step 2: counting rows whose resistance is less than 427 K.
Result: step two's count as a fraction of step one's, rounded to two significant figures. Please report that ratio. 1.5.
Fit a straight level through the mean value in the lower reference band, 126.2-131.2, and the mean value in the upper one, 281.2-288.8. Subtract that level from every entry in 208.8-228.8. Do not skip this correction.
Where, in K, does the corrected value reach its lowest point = 222.5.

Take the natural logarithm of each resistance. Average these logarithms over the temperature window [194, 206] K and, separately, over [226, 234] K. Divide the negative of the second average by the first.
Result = -0.99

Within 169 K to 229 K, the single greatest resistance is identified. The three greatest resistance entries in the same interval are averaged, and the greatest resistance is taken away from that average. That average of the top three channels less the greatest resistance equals -7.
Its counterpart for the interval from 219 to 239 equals -20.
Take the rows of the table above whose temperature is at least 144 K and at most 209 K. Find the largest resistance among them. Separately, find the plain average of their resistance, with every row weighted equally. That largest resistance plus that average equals 878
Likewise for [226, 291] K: 858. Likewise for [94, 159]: 909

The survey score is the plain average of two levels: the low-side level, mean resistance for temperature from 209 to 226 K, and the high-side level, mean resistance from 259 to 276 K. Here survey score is 400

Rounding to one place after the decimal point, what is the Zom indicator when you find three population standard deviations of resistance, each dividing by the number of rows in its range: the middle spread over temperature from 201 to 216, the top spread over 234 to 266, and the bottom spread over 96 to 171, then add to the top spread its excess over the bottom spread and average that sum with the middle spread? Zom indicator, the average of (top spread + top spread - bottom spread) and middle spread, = 12.9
